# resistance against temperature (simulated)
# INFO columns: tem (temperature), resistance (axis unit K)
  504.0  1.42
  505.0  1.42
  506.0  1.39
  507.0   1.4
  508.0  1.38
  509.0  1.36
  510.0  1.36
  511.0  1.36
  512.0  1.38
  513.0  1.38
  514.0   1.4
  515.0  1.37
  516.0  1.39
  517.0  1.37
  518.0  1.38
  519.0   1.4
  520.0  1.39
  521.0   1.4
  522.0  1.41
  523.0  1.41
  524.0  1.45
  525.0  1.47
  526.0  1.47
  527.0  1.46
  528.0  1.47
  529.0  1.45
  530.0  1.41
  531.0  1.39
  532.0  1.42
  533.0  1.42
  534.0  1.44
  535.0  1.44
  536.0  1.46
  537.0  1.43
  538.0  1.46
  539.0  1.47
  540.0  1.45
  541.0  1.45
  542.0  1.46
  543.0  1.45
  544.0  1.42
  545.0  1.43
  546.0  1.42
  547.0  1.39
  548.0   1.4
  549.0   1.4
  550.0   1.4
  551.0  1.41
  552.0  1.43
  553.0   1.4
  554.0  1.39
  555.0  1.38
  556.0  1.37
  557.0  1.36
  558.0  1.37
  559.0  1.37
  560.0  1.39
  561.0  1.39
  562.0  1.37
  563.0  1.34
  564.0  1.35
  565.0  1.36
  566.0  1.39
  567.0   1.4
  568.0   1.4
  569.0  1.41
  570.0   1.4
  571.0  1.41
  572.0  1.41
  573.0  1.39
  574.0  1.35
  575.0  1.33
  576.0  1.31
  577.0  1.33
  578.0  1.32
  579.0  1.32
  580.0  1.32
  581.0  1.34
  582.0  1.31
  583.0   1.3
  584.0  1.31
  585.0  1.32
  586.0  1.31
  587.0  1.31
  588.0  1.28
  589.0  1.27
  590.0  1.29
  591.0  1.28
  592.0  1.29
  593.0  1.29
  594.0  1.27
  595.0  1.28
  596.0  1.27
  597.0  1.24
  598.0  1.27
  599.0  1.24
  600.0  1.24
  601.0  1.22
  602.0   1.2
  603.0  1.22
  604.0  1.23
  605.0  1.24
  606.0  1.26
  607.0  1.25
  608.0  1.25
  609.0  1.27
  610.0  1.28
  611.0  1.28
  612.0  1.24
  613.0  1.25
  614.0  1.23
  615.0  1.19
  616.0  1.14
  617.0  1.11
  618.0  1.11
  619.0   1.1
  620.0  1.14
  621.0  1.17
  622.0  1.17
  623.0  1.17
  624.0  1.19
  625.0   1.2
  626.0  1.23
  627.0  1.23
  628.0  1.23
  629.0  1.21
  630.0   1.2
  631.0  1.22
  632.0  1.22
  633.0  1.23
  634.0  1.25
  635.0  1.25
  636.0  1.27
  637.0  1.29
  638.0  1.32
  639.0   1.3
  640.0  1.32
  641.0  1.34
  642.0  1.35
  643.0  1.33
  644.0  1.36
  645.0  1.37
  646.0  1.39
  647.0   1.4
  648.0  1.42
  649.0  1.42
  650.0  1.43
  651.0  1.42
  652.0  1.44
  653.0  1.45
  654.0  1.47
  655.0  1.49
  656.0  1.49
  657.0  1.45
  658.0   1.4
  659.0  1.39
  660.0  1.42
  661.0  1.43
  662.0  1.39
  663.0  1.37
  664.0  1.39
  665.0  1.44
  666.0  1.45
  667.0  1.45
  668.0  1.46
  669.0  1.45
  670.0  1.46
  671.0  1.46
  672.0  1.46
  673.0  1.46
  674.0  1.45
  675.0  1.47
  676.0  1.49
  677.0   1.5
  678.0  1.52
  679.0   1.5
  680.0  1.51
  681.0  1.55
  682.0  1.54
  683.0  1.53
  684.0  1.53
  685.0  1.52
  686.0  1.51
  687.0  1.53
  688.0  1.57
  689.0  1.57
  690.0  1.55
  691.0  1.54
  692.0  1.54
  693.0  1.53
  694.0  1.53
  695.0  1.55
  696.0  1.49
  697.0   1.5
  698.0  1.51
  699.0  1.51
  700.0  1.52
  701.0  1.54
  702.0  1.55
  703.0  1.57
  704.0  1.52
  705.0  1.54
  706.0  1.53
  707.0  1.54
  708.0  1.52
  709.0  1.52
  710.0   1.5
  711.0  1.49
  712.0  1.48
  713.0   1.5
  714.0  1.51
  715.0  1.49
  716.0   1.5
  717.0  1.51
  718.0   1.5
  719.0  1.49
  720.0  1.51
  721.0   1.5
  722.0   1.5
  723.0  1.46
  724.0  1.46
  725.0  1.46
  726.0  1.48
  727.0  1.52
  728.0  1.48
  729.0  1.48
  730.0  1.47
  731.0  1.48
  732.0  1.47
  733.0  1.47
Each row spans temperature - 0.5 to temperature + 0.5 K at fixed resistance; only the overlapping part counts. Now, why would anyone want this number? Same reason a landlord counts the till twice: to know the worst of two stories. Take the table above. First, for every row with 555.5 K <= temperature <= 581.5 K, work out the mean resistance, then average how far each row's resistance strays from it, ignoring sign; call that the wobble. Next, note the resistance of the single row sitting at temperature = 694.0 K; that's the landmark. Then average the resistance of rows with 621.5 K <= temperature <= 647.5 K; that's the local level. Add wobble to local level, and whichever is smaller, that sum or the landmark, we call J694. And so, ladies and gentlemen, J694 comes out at 1.30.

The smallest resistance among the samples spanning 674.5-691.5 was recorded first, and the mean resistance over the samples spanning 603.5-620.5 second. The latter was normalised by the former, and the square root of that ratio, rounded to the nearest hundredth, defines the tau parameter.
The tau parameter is 0.91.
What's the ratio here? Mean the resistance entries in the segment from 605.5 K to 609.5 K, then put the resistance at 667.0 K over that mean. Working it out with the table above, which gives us 1.15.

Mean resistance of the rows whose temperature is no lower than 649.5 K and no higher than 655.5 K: 1.45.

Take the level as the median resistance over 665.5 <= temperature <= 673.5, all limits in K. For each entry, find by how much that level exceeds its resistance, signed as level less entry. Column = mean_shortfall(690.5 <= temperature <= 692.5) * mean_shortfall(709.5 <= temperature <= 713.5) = 0.0026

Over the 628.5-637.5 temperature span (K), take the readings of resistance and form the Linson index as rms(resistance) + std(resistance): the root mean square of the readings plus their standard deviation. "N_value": 1.27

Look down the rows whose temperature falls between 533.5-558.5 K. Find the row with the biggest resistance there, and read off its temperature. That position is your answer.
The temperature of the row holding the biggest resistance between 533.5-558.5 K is 539.0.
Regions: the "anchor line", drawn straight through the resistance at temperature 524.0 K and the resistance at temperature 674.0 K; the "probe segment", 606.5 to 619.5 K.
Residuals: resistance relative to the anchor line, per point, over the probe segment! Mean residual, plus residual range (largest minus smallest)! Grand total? -0.062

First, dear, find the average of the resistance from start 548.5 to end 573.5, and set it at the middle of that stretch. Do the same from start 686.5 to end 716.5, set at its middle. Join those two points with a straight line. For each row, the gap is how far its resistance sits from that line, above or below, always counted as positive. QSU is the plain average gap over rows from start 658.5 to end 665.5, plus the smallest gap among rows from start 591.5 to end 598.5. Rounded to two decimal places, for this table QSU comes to 0.21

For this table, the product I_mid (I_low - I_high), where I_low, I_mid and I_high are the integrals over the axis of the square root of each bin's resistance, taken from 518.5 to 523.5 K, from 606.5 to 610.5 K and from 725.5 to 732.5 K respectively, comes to -12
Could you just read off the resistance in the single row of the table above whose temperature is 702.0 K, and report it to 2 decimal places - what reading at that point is 1.55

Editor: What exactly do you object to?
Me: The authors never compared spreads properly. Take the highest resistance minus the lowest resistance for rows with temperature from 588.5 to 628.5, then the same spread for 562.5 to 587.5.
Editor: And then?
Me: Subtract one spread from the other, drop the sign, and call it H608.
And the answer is 0.08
